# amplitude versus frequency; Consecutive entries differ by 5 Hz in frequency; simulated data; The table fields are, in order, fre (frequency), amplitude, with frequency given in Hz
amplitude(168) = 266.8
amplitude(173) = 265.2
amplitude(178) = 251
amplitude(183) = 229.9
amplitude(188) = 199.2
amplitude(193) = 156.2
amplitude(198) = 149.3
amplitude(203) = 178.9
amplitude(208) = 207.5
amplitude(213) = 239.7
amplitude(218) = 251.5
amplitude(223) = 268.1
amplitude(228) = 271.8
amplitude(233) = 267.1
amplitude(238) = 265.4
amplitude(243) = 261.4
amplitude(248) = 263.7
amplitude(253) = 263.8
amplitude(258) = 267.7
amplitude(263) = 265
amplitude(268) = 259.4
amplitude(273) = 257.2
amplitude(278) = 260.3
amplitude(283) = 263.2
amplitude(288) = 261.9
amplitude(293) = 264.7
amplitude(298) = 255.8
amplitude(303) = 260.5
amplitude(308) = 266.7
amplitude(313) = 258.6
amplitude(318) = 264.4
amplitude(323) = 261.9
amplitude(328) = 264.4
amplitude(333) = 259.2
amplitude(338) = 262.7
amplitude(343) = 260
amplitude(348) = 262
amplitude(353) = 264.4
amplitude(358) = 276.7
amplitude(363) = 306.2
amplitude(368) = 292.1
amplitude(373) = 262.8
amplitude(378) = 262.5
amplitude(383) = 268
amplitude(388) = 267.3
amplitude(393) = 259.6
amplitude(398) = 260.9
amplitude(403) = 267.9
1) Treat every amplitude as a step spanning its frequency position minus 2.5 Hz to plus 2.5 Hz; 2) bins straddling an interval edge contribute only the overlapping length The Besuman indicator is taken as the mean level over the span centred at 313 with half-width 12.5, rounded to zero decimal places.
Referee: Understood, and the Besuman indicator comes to 262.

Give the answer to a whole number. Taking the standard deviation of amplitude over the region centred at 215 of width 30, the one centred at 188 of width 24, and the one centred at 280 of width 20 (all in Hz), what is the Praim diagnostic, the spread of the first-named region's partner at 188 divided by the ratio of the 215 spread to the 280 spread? 3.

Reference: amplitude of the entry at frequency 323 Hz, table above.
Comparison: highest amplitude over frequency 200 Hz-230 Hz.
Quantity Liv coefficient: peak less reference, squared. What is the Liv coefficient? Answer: 98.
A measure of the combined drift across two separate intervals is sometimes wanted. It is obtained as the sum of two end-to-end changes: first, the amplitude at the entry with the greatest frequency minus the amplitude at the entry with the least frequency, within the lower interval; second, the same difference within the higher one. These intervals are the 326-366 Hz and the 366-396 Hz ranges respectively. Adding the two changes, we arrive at 9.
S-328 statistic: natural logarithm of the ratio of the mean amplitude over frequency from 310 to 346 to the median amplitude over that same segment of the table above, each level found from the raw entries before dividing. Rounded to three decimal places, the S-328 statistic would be -0.001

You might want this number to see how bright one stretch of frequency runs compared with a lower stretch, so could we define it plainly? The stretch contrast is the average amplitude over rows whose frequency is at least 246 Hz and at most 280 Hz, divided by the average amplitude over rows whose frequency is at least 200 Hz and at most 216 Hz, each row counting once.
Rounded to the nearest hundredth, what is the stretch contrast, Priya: 1.26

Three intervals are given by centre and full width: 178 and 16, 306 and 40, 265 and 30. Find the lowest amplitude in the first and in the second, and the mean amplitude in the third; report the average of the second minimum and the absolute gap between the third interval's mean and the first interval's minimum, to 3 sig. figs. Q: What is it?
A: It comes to 144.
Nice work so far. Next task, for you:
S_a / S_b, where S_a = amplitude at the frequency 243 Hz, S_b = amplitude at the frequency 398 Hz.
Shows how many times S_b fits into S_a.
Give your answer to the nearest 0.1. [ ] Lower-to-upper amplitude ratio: 1.0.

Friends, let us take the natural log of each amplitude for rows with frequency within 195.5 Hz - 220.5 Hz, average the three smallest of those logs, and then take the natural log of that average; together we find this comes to 1.64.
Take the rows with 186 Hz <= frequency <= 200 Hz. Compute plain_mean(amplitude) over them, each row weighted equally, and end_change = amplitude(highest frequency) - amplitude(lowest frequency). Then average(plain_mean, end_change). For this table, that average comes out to 59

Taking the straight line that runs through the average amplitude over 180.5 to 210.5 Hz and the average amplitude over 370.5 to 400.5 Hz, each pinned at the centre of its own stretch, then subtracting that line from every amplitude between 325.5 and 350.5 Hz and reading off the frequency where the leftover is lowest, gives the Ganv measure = 348 Hz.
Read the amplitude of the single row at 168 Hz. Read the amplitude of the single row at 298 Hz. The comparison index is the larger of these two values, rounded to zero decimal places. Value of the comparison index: 267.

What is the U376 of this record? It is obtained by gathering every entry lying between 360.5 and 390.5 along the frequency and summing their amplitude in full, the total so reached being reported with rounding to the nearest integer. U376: 1659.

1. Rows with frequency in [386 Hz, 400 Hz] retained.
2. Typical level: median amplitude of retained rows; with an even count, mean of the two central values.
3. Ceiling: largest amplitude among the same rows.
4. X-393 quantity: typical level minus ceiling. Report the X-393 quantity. -6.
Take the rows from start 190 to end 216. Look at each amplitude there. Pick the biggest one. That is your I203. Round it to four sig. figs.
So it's 239.7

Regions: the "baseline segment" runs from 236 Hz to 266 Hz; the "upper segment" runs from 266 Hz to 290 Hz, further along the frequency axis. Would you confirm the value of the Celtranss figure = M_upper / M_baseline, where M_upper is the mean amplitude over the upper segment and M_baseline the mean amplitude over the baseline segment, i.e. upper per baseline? 0.98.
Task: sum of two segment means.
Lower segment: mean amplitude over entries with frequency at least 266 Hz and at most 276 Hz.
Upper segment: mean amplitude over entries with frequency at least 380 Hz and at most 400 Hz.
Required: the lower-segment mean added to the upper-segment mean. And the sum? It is 522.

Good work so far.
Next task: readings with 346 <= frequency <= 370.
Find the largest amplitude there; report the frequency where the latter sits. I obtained 363 Hz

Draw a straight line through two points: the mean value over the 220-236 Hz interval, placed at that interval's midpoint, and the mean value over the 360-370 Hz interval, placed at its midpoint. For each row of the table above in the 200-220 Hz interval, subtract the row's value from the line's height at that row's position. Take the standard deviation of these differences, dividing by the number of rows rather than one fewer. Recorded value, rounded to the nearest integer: 27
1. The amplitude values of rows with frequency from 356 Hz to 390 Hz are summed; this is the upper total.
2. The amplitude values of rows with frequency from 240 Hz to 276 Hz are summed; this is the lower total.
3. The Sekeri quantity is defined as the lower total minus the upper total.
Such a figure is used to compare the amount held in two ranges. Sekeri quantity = -97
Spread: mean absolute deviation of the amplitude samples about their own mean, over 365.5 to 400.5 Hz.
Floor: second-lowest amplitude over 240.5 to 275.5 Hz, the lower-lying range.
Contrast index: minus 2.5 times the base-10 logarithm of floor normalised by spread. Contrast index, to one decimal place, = -3.9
